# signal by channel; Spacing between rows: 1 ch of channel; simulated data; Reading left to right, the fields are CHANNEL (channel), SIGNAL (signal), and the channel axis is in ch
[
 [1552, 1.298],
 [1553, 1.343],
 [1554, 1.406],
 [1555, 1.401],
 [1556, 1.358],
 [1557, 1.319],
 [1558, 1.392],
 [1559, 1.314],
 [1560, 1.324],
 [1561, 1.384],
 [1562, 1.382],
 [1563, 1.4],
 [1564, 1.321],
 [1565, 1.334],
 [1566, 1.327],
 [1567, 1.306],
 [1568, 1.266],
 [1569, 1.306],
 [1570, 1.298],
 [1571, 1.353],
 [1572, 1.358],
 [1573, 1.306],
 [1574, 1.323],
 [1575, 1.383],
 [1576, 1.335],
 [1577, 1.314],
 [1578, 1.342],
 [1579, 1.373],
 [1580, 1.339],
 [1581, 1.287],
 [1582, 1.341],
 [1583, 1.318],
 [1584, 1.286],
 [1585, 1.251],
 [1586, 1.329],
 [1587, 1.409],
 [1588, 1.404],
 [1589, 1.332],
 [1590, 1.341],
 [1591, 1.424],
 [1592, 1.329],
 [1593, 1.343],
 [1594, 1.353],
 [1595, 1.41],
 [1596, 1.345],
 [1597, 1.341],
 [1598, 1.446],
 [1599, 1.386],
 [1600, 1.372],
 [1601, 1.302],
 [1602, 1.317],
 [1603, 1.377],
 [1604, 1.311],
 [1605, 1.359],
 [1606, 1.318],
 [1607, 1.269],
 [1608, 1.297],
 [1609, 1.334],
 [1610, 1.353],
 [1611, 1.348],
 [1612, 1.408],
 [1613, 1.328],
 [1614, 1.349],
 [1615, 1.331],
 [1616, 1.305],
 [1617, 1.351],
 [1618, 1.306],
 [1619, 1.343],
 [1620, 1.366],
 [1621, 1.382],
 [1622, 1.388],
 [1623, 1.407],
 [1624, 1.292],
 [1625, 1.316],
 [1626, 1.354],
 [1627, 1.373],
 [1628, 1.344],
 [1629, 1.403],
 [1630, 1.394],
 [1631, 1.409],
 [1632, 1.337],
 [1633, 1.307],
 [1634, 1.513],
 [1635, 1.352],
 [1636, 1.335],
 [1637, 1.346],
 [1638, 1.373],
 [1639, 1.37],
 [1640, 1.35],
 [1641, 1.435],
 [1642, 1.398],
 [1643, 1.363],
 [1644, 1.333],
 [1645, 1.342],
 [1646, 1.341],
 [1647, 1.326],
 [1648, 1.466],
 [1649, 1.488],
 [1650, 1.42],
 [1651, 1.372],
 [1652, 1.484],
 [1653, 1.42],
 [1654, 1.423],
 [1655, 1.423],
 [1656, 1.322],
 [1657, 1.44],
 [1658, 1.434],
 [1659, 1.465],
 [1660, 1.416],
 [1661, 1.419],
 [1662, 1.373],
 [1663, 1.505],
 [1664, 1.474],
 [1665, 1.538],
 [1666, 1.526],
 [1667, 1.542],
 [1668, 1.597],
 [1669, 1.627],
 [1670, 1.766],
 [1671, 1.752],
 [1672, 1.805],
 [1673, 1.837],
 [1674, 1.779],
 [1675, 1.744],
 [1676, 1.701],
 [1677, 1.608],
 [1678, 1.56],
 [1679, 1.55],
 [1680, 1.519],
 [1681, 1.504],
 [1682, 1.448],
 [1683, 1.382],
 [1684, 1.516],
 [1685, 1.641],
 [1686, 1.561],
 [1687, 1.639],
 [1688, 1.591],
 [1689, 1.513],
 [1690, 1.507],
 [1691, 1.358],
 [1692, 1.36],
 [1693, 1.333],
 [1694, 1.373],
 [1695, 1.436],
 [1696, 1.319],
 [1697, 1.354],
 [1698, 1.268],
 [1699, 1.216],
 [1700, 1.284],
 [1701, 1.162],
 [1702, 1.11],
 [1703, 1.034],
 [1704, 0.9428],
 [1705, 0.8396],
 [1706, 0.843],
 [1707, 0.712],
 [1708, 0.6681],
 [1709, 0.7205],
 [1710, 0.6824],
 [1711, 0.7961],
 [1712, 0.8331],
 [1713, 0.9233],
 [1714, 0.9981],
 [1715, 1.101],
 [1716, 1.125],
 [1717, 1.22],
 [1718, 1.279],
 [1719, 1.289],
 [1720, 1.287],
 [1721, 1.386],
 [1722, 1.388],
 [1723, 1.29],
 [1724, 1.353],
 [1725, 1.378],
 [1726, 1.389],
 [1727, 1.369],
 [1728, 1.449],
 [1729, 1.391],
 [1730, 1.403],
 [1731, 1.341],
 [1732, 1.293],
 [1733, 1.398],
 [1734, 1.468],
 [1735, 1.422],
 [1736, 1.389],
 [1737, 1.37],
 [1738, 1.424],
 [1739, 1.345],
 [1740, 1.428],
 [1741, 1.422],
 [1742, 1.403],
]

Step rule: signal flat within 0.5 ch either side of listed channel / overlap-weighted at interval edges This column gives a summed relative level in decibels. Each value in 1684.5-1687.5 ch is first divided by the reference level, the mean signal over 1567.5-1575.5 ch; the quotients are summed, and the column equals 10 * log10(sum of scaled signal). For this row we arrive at 5.6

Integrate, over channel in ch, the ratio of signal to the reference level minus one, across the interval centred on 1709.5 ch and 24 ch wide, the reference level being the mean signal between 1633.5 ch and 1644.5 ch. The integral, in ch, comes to -6.1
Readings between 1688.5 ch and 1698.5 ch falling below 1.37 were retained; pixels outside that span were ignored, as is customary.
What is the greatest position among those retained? 1698 ch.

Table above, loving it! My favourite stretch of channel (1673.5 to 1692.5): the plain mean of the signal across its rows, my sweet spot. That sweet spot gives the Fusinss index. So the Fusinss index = 1.55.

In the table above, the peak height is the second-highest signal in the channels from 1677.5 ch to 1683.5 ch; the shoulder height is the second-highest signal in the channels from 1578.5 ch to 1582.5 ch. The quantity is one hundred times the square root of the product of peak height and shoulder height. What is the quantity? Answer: 144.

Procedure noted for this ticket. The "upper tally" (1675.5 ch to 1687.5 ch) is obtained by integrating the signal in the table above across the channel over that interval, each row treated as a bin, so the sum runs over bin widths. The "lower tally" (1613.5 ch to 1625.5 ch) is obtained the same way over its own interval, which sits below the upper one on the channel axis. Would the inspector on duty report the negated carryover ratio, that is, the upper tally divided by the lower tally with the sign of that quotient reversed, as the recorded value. -1.15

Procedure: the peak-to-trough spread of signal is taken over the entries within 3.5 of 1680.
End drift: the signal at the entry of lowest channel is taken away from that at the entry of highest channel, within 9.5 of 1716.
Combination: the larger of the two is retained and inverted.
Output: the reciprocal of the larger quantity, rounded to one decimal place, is 1.5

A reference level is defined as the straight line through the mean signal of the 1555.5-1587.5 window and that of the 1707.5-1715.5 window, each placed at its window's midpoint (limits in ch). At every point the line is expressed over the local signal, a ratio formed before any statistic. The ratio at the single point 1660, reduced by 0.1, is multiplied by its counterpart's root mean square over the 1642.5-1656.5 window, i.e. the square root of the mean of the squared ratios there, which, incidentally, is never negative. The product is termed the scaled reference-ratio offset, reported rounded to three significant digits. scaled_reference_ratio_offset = 0.473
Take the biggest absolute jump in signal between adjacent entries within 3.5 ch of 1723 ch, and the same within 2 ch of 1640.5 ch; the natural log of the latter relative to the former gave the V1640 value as -0.15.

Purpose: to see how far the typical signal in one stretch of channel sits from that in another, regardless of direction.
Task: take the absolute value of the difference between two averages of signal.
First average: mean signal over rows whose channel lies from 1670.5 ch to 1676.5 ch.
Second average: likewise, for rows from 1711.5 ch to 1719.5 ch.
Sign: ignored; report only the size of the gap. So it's 0.67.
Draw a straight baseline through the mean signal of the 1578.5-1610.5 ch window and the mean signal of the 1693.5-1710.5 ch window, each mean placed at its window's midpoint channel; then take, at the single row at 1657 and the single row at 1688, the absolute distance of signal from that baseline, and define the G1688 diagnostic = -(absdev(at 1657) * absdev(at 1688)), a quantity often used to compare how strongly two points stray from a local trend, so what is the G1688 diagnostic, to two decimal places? -0.13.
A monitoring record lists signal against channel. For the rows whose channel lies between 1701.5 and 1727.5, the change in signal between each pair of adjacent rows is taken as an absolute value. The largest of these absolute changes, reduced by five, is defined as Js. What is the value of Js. -4.87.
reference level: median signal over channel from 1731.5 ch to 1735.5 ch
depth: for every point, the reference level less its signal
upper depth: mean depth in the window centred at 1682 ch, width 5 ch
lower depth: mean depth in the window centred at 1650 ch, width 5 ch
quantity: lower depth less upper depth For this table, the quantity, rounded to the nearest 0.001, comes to 0.028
